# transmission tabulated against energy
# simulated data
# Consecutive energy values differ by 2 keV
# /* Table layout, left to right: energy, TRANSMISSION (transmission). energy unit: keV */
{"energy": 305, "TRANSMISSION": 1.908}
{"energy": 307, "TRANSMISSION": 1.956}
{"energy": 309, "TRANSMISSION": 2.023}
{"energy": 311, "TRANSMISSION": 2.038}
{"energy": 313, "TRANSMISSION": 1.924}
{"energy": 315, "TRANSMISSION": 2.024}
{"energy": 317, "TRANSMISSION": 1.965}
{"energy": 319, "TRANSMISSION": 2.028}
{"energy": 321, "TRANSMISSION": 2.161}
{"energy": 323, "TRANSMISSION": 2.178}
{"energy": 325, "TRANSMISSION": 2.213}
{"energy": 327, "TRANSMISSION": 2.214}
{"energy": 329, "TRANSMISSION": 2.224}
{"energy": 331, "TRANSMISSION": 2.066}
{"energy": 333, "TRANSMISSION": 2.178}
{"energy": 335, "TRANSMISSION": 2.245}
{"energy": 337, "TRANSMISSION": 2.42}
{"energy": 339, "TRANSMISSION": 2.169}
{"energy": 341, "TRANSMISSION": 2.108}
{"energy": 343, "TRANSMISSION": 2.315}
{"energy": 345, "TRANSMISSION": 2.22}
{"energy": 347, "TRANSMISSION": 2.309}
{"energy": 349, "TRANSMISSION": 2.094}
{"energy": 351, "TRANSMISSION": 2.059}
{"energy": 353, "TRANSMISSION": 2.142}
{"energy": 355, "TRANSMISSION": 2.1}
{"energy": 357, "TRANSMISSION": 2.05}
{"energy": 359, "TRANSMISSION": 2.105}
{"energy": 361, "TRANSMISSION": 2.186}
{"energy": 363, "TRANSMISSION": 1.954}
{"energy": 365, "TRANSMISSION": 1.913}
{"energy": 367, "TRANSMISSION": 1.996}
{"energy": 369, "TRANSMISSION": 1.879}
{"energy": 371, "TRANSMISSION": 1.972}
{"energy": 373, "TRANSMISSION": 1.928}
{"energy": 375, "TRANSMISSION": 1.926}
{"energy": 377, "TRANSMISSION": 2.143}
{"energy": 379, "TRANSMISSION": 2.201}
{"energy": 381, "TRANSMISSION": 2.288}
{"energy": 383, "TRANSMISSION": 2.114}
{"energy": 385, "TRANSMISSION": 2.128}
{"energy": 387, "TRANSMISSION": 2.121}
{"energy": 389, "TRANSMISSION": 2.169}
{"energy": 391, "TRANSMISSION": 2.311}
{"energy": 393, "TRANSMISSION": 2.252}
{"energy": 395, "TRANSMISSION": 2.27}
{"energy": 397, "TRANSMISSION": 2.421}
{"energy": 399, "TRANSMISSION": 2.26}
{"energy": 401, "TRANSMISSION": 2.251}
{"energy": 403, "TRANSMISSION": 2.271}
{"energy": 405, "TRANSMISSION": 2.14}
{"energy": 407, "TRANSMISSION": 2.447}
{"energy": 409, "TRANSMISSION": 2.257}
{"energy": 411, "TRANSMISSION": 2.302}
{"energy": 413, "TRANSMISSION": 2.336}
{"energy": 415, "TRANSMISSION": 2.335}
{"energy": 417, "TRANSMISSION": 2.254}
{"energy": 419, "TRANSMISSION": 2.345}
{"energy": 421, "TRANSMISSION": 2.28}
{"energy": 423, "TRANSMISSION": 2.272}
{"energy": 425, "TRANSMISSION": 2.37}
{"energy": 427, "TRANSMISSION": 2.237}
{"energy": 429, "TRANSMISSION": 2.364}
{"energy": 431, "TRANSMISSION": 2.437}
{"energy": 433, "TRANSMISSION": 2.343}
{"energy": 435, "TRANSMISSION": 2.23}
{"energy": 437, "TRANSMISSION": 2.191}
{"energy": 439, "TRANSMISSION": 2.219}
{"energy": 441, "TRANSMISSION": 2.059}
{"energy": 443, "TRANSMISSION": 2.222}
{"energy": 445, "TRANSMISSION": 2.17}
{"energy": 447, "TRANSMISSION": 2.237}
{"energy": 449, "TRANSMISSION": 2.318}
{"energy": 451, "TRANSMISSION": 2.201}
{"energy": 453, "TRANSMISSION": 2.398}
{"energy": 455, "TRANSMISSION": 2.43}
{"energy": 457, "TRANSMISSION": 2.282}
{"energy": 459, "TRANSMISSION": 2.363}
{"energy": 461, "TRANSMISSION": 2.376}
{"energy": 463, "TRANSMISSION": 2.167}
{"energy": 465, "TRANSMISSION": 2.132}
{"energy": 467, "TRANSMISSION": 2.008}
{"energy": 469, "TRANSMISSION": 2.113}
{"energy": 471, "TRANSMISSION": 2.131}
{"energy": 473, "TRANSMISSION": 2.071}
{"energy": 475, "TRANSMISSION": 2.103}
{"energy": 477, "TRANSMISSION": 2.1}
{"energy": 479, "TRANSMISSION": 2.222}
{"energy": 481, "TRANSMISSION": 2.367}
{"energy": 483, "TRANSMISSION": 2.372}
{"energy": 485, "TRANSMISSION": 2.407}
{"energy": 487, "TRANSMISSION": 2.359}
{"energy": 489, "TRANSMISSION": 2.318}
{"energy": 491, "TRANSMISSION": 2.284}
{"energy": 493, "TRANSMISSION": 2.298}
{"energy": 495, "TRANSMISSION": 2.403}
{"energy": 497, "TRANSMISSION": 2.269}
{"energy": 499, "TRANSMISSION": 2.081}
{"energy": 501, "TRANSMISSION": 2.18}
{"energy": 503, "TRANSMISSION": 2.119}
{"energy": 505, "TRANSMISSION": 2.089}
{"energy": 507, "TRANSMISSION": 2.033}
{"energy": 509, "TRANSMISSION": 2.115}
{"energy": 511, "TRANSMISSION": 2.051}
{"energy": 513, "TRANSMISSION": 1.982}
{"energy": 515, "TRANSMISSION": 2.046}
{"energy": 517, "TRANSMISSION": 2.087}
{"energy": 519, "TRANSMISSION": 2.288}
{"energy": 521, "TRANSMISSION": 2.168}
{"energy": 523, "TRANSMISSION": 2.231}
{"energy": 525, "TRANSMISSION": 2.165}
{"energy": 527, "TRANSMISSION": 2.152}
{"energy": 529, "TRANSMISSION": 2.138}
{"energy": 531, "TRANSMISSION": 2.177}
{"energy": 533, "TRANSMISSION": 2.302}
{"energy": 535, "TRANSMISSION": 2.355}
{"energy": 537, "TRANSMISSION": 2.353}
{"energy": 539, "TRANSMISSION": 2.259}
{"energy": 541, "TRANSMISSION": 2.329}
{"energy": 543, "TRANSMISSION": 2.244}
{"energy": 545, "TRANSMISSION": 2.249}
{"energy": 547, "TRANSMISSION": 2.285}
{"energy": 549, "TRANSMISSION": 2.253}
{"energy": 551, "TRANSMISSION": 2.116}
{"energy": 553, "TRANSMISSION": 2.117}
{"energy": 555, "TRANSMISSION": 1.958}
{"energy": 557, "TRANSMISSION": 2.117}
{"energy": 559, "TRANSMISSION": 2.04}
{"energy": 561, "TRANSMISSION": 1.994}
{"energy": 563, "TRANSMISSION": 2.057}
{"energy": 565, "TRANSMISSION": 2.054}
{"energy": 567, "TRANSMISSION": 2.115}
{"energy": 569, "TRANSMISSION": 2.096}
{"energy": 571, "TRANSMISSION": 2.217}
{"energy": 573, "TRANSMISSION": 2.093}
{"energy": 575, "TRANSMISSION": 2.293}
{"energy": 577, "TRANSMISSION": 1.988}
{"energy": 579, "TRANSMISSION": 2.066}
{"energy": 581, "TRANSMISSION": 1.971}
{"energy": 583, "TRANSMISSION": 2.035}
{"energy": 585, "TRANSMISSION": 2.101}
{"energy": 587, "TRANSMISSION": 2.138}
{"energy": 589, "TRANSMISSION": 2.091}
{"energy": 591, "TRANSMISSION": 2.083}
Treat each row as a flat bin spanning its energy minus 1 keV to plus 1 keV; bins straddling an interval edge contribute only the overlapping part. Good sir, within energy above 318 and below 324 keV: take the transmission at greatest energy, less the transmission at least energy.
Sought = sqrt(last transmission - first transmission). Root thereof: 0.39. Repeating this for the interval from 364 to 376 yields 0.11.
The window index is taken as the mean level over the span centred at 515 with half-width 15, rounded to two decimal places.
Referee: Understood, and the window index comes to 2.12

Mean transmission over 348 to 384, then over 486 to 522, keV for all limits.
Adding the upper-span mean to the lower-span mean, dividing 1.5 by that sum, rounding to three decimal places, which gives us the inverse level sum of 0.354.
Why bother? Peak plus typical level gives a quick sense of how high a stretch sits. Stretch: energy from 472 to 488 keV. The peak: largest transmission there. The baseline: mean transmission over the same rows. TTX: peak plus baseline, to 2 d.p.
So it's 4.66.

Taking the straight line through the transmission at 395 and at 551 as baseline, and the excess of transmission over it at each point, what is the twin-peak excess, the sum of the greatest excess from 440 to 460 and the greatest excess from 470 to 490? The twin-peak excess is 0.45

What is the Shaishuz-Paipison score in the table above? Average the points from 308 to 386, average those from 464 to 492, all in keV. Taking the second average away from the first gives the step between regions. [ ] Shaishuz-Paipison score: -0.11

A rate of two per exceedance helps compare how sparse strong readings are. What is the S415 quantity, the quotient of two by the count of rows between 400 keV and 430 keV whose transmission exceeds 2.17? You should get 0.14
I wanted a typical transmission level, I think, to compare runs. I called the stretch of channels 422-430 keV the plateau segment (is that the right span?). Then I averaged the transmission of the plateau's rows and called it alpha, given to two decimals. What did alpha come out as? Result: 2.31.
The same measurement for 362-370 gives 1.94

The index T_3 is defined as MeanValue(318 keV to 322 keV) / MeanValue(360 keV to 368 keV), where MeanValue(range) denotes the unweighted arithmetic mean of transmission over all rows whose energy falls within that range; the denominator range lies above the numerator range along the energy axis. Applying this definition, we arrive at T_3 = 1.04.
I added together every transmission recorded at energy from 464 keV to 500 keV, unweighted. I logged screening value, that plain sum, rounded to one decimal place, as 40.0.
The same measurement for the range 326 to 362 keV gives 39.2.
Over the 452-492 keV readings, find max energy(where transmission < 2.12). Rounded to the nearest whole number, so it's 477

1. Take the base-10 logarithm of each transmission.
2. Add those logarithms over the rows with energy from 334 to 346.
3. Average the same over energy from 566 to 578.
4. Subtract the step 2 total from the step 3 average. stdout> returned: -1.78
